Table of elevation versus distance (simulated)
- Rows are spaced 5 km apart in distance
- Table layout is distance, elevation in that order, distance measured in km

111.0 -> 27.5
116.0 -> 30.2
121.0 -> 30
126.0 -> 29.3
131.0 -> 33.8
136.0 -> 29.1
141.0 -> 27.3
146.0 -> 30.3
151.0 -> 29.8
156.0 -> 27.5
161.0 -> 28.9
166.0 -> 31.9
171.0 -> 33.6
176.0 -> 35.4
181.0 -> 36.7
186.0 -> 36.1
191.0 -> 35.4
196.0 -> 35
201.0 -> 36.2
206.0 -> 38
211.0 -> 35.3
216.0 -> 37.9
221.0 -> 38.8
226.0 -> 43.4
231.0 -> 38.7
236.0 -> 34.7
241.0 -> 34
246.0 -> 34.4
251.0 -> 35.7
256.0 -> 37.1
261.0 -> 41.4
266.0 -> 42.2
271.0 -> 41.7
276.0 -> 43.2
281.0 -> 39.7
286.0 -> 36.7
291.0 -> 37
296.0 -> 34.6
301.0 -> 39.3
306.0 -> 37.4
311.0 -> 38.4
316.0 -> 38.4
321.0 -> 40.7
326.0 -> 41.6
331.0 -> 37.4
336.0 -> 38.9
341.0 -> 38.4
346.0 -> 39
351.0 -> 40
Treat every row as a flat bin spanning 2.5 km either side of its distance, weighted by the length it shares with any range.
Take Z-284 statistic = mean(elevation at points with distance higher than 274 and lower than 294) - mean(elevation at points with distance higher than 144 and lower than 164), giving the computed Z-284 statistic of 10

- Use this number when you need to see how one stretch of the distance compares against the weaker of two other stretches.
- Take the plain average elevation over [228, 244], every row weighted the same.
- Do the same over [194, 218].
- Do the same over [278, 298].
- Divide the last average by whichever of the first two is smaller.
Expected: 1.03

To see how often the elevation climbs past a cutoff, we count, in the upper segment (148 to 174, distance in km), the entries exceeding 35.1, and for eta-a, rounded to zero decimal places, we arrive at 0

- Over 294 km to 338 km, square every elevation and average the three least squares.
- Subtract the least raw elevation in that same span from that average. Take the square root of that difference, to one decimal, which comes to 36.0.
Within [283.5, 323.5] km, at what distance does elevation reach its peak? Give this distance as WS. 321.0 km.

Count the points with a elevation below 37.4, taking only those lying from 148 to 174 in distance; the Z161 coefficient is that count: 5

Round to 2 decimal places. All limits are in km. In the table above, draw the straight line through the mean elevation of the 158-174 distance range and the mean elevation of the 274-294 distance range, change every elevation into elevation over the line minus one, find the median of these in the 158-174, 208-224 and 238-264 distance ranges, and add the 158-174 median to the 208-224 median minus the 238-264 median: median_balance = 0.14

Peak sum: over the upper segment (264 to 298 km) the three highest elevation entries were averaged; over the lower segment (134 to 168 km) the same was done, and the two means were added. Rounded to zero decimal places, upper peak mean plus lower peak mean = 73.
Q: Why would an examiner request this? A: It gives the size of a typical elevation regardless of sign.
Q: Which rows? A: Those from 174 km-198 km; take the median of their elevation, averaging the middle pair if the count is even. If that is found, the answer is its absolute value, 35.4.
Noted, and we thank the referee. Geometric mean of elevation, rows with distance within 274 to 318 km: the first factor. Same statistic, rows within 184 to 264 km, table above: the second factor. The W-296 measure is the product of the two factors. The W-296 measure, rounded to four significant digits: 1412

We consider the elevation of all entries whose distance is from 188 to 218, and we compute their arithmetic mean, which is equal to 36.3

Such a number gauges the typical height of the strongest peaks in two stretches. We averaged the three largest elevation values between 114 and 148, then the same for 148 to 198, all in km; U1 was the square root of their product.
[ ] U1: 33.7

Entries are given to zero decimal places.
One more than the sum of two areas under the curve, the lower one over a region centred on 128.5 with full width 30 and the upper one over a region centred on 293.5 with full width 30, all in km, 2023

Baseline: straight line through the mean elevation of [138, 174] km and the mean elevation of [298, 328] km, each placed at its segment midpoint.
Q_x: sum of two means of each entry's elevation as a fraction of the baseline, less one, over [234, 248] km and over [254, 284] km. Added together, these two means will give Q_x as 0.10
